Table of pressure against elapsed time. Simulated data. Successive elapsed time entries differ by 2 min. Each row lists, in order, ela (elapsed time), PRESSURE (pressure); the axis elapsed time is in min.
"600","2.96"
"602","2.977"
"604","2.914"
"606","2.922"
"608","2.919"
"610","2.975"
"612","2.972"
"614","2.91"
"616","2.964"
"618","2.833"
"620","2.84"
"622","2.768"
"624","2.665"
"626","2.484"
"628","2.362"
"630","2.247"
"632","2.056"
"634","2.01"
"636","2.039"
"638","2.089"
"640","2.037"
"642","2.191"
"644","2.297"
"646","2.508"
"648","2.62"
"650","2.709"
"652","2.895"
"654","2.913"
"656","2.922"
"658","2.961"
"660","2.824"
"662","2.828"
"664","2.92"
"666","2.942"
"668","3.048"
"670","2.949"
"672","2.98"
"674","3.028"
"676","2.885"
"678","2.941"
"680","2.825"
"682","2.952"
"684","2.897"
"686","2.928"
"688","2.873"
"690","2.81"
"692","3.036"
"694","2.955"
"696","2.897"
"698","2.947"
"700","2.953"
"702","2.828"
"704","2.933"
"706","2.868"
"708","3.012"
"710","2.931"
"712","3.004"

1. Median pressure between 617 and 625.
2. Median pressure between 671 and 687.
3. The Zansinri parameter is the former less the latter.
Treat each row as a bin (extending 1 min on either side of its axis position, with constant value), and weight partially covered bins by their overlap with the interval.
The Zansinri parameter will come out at -0.13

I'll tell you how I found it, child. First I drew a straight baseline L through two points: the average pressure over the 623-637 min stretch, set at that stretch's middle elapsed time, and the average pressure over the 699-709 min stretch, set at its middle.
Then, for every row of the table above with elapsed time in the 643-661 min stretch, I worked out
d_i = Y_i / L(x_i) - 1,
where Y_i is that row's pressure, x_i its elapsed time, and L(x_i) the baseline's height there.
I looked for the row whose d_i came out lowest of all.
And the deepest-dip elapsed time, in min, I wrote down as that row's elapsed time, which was 644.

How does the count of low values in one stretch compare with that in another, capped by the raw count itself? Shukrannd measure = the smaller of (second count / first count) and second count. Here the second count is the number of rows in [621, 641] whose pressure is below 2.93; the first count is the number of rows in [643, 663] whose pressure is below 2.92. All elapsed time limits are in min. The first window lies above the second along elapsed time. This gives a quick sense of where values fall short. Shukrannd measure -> 1.25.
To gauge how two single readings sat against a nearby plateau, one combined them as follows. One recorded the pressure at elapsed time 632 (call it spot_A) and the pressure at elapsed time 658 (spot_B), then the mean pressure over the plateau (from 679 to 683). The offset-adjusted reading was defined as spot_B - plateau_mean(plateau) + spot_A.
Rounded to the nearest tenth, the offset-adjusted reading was 2.1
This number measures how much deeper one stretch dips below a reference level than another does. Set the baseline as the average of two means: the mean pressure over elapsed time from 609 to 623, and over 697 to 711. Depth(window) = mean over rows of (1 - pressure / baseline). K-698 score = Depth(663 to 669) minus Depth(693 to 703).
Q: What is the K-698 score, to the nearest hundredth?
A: -0.02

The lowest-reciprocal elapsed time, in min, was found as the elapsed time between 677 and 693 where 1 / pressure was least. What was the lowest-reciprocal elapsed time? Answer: 692 min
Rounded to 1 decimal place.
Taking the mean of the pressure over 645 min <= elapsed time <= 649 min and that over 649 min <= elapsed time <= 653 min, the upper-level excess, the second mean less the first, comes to 0.2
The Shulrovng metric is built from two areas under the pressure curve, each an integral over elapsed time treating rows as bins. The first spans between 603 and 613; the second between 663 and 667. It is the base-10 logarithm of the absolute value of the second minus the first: 1.25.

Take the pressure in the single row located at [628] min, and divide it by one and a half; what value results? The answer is 1.57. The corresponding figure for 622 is 1.85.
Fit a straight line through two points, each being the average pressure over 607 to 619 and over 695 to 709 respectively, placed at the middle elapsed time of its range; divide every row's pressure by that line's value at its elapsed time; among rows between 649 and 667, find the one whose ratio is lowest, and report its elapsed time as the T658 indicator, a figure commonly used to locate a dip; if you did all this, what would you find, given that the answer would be 650 min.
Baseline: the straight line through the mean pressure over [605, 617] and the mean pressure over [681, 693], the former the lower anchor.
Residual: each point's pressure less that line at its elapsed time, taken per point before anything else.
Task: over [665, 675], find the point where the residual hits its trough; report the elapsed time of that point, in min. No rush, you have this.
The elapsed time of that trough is 666 min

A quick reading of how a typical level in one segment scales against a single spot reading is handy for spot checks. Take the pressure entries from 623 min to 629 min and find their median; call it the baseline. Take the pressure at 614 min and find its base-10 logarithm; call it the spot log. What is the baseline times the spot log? 1.15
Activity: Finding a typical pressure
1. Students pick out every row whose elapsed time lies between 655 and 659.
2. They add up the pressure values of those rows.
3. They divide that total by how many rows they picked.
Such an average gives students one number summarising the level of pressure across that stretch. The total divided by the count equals 2.94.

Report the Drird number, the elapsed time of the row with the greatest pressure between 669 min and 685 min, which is 674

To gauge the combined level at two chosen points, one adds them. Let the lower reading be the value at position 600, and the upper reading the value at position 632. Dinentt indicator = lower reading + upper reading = 5.02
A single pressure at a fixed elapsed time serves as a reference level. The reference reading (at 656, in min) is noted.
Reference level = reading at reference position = 2.922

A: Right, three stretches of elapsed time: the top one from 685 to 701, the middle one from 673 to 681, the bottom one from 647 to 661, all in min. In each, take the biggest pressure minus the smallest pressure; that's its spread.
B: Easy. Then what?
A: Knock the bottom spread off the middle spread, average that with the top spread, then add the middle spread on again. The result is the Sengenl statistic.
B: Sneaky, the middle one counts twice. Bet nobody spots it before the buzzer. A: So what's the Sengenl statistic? 0.25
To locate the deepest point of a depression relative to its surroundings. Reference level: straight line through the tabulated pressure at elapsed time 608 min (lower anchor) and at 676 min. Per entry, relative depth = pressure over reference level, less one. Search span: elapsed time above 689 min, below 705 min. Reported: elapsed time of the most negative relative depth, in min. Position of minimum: 690 min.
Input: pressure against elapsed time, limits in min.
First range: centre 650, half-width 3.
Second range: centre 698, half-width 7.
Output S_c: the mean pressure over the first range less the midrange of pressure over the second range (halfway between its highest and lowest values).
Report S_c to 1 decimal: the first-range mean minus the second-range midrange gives -0.2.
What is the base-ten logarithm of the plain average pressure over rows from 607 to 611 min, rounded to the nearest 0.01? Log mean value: 0.47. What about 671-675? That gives 0.48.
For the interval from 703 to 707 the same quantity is 0.46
